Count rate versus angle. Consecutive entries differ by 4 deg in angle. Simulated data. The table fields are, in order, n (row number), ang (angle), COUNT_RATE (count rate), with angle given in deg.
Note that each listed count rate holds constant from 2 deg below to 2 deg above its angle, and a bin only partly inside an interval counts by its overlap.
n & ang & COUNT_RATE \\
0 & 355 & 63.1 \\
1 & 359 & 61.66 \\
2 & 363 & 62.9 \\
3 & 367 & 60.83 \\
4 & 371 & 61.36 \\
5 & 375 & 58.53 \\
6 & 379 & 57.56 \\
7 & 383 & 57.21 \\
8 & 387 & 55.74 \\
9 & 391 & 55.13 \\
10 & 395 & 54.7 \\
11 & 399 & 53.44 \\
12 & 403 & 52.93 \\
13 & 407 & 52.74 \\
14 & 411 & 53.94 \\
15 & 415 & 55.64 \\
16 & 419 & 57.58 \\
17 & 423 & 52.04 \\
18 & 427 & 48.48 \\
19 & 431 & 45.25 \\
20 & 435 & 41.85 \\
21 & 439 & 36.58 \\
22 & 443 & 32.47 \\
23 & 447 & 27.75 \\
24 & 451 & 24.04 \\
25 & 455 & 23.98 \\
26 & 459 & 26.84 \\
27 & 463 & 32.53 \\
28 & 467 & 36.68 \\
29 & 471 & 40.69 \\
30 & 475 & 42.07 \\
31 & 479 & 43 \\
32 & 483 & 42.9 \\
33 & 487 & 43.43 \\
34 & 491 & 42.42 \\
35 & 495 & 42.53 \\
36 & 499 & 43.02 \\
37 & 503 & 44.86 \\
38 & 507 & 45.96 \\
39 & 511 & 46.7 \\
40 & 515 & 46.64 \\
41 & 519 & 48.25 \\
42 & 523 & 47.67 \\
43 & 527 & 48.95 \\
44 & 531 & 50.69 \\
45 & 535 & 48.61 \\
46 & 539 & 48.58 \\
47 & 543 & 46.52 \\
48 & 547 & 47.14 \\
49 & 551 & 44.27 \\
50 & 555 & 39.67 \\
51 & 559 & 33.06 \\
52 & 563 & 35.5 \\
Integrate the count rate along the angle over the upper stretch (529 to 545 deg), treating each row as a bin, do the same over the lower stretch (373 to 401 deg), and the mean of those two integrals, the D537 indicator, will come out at 1173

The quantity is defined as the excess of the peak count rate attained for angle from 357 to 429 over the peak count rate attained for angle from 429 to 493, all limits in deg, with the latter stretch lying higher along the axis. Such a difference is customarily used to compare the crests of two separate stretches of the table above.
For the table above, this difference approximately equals 18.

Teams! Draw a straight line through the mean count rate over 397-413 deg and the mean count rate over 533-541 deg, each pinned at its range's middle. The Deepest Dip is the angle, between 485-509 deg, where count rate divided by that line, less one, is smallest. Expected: 491 deg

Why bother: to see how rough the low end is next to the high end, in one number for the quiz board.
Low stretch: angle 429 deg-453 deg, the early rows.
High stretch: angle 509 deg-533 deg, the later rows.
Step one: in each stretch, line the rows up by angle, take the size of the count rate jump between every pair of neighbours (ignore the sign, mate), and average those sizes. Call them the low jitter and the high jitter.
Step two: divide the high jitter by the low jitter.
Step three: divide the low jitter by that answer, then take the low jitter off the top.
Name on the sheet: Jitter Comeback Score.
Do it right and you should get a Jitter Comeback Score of 13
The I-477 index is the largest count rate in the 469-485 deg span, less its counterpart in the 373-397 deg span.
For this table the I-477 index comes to -16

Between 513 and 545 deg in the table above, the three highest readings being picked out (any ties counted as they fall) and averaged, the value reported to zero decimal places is 49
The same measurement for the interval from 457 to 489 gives 43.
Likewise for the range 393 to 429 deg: 56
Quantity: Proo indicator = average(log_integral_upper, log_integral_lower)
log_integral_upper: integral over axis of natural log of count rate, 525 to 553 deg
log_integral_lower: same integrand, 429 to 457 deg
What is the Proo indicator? 103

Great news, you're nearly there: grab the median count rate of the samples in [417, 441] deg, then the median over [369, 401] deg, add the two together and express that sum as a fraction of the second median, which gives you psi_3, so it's 1.83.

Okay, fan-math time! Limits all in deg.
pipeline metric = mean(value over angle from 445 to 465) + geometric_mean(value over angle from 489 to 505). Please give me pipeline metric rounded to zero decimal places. 70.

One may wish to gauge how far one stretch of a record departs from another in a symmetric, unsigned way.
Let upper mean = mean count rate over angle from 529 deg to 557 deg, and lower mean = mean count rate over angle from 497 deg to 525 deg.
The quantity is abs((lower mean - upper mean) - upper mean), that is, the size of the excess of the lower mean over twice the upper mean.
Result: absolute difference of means 47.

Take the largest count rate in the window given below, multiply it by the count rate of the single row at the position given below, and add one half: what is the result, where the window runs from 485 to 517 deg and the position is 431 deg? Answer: 2114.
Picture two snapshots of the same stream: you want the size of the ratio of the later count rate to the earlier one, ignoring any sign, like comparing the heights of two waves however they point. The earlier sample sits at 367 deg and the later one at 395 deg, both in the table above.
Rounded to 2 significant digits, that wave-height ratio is 0.90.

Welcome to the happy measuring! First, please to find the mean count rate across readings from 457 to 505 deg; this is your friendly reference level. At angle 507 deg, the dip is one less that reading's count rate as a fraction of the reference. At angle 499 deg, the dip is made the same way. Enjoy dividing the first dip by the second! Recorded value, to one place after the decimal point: 2.0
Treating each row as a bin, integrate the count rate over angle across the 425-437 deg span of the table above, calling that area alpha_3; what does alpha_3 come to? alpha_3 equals 542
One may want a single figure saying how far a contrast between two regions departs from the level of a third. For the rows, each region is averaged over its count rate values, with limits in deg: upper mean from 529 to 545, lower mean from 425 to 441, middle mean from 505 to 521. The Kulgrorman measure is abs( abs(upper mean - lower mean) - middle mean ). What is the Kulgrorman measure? 41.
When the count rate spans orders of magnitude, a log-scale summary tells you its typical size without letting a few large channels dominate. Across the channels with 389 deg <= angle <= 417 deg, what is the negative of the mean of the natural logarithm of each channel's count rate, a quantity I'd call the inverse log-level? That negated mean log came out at -3.99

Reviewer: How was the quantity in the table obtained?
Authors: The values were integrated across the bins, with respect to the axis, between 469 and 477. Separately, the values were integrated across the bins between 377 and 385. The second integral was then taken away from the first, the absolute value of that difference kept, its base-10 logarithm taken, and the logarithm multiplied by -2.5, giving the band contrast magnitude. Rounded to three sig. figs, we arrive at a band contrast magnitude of -5.27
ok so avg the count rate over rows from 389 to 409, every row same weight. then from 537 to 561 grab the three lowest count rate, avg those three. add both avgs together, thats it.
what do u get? 93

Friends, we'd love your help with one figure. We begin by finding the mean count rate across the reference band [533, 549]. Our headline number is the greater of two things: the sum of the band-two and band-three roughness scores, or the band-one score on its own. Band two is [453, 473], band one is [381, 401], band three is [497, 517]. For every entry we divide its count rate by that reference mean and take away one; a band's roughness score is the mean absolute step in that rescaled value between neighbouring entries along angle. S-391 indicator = 0.107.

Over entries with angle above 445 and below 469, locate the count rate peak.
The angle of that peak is 467 deg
